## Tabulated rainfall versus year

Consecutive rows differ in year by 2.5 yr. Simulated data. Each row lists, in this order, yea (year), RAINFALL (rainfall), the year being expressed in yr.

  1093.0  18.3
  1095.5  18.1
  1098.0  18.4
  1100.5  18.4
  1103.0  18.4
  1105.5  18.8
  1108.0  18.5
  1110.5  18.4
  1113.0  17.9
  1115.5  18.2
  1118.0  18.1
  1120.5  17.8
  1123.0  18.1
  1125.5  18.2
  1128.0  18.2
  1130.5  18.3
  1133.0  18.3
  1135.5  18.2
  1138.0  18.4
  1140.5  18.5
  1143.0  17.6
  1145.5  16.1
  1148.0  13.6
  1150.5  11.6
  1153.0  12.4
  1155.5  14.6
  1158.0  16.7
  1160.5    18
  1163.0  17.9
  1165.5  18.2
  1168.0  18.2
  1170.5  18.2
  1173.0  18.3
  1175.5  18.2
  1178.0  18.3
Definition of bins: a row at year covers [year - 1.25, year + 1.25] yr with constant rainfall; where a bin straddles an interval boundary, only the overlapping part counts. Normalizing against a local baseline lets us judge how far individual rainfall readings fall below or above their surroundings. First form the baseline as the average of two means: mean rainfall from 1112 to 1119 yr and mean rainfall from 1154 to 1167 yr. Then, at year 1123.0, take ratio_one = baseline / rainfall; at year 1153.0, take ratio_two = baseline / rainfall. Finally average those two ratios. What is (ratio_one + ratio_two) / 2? 1.19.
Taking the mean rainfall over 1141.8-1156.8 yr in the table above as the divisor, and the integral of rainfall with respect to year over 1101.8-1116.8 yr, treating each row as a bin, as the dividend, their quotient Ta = 19.2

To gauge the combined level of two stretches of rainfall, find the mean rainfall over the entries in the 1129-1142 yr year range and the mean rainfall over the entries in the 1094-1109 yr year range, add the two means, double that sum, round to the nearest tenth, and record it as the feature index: 73.5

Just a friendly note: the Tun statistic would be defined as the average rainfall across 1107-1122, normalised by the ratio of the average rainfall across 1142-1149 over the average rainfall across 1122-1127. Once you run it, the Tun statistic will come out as 20.9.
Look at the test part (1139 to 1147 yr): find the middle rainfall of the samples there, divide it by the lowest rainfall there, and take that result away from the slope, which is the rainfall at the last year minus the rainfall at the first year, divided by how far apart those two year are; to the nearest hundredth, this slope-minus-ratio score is -1.57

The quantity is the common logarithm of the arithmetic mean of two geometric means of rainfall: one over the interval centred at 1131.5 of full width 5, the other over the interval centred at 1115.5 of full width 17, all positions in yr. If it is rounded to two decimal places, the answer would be 1.26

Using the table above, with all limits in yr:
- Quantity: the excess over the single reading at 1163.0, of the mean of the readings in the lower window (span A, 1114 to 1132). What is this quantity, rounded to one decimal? 0.2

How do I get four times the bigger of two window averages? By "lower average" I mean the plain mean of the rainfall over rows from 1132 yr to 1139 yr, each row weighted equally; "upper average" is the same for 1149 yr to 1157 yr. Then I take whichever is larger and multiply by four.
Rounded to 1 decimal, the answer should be 73.2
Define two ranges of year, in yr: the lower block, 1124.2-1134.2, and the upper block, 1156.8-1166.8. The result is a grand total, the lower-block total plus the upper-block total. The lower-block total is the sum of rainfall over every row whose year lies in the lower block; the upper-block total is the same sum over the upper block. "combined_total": 144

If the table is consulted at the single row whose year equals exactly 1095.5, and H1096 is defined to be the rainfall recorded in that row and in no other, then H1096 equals 18.1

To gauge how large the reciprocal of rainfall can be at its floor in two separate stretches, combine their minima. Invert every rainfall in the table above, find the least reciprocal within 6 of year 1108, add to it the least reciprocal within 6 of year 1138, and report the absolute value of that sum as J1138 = 0.107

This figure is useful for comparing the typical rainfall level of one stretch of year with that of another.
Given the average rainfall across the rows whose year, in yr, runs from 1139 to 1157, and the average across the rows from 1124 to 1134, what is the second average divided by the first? 1.22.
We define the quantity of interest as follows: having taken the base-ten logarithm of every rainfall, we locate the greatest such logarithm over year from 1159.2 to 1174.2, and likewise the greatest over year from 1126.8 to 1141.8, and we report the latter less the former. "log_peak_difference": 0.005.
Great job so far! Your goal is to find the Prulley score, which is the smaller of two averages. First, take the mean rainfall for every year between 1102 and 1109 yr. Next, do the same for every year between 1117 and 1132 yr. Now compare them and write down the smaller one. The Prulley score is 18.1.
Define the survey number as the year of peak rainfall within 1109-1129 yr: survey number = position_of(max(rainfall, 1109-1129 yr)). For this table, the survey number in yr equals 1110.5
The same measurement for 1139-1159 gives 1140.5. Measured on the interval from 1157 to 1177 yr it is 1173.0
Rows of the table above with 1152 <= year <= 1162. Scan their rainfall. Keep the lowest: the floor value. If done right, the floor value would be 12.4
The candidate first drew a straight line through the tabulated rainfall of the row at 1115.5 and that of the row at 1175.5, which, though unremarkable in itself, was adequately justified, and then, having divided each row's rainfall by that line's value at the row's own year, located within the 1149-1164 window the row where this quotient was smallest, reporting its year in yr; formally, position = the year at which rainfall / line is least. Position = 1150.5 yr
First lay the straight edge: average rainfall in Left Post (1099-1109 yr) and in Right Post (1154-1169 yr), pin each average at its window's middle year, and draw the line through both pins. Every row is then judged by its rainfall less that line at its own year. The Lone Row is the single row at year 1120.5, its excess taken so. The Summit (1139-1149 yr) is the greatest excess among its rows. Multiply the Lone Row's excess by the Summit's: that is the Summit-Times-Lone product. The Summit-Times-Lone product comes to -0.3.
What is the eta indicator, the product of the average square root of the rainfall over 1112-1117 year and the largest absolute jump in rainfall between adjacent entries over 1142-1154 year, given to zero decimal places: 11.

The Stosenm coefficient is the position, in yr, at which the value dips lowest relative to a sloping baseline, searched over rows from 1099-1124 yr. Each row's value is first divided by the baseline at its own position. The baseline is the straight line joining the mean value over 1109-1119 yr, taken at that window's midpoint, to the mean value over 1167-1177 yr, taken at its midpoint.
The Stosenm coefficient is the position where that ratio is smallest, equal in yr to 1120.5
